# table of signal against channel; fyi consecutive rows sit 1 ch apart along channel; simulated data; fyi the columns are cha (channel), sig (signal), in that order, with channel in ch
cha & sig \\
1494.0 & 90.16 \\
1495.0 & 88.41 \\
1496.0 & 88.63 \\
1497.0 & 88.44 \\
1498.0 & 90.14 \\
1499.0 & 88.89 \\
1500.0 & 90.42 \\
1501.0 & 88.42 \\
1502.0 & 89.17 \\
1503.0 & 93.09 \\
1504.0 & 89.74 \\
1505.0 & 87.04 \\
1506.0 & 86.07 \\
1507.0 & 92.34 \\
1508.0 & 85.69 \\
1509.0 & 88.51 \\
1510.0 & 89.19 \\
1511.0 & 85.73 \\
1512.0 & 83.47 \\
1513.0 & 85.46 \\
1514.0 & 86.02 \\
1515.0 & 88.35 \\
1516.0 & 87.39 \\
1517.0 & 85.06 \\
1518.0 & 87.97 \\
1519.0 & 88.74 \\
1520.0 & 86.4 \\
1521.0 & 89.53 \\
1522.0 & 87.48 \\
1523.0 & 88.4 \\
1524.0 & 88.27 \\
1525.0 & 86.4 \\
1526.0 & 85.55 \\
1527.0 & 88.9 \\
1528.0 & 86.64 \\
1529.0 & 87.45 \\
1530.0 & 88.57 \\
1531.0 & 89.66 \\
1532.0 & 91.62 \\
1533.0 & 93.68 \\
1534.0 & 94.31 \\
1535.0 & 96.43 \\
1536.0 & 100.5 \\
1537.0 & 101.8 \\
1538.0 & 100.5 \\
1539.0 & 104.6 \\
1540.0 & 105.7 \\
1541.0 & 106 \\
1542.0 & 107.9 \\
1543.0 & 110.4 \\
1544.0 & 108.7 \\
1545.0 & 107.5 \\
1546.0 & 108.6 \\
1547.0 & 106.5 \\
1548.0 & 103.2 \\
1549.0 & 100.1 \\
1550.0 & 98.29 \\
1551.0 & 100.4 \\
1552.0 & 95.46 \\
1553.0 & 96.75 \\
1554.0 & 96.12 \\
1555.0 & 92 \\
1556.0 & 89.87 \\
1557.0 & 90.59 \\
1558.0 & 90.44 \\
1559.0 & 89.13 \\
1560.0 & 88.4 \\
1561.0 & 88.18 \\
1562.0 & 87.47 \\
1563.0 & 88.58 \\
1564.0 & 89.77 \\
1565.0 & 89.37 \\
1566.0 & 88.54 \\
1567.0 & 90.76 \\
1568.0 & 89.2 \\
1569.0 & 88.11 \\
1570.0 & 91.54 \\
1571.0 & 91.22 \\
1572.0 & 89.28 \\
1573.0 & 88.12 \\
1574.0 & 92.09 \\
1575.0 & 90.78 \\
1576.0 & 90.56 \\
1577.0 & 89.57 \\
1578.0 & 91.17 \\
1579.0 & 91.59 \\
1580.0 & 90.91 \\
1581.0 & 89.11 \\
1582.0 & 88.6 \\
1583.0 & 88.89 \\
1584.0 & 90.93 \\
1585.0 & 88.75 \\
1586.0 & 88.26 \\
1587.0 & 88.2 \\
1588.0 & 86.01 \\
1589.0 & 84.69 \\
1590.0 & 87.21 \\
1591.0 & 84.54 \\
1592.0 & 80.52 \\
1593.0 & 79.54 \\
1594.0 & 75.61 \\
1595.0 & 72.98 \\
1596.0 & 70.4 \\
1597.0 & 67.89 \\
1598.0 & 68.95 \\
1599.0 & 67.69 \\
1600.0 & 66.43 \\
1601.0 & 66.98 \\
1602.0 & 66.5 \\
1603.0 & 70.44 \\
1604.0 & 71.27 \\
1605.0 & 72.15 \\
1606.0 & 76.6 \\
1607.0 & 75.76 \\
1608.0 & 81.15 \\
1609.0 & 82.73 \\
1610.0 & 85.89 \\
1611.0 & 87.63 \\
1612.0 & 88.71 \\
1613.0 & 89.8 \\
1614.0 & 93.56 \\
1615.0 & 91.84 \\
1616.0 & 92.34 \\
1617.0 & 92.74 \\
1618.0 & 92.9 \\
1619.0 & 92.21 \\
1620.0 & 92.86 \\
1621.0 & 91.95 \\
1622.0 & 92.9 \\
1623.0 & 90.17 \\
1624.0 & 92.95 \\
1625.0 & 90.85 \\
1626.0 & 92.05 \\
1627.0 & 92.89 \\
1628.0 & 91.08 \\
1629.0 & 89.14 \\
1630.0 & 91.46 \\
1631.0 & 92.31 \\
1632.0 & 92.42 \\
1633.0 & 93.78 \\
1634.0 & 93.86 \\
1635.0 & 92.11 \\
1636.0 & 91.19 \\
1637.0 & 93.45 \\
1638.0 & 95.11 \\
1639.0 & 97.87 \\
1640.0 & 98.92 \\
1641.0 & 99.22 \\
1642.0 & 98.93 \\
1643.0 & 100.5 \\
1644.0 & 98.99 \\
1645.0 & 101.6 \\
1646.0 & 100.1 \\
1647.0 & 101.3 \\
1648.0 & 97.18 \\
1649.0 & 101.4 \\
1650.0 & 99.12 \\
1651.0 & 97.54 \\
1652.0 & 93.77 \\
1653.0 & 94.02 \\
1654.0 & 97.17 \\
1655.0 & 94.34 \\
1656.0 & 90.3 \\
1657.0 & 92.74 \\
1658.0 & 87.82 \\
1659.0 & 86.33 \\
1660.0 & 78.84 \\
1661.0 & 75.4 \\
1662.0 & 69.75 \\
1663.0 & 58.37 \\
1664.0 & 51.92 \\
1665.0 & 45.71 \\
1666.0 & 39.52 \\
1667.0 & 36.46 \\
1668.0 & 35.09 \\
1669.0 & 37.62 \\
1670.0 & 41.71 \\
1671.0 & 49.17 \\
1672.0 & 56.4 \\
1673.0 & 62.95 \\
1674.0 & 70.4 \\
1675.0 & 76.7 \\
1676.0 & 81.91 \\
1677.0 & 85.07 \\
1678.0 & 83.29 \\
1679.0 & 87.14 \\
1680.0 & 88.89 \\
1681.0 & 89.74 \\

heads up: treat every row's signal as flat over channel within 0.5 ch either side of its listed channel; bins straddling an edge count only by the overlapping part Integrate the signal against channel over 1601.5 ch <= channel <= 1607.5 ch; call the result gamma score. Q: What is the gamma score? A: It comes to 433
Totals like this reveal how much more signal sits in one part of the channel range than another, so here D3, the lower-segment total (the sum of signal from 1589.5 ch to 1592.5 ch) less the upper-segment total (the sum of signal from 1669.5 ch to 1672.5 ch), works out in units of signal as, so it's 105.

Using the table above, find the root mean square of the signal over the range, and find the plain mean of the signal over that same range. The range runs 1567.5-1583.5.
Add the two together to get 180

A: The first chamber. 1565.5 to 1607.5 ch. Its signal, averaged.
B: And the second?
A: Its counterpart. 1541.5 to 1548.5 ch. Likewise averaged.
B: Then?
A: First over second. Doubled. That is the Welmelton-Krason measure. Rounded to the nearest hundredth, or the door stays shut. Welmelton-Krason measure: 1.54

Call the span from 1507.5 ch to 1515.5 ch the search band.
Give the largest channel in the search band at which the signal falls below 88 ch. 1514.0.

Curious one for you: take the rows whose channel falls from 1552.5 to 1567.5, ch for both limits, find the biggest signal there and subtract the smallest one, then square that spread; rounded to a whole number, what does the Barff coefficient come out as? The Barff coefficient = 86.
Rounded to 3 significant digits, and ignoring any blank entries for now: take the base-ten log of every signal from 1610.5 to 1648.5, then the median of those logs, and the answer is 1.97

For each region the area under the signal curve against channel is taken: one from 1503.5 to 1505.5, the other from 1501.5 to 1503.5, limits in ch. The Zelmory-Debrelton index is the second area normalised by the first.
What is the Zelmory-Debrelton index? 1.03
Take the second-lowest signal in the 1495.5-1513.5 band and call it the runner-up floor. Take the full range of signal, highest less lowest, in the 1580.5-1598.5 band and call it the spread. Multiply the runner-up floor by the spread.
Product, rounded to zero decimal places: 1969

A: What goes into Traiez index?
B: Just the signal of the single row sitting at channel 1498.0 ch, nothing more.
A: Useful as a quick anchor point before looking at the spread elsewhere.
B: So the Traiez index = 90.14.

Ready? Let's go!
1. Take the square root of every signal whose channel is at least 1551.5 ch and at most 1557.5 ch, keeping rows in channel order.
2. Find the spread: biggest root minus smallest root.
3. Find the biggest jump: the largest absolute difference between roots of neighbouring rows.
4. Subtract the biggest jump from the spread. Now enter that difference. 0.14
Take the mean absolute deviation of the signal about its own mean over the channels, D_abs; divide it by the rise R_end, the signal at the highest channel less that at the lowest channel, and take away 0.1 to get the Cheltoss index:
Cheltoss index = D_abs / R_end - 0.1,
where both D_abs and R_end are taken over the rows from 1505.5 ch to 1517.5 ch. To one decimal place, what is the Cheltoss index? -1.9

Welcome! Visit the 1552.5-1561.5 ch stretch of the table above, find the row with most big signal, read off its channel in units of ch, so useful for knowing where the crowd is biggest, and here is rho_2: 1553.0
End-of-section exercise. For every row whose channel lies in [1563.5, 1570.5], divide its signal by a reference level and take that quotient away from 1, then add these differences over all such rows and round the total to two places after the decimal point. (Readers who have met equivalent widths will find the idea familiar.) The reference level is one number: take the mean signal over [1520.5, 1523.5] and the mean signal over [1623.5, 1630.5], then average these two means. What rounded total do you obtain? 0.03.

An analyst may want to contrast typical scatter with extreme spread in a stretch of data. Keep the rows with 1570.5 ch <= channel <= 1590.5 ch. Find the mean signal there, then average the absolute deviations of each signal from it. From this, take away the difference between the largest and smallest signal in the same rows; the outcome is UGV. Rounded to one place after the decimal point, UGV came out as -5.9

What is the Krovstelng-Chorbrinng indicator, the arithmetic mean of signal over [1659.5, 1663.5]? 71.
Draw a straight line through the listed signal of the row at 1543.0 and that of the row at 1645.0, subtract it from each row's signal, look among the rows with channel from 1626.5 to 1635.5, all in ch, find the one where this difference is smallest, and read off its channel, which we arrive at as 1629.0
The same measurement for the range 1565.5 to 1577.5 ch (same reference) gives 1569.0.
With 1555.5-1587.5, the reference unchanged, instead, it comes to 1562.0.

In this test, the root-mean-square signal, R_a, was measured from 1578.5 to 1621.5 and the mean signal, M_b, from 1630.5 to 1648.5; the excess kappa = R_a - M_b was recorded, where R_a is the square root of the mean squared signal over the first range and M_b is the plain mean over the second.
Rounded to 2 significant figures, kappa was -13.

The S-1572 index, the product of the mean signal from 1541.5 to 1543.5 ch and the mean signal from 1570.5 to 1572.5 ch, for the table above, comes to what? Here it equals 9851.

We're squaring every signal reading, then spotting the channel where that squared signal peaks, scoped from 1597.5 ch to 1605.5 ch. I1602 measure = 1605.0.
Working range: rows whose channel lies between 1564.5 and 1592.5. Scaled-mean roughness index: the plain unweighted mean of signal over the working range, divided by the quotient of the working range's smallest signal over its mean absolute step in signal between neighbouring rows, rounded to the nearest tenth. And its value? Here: 1.7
